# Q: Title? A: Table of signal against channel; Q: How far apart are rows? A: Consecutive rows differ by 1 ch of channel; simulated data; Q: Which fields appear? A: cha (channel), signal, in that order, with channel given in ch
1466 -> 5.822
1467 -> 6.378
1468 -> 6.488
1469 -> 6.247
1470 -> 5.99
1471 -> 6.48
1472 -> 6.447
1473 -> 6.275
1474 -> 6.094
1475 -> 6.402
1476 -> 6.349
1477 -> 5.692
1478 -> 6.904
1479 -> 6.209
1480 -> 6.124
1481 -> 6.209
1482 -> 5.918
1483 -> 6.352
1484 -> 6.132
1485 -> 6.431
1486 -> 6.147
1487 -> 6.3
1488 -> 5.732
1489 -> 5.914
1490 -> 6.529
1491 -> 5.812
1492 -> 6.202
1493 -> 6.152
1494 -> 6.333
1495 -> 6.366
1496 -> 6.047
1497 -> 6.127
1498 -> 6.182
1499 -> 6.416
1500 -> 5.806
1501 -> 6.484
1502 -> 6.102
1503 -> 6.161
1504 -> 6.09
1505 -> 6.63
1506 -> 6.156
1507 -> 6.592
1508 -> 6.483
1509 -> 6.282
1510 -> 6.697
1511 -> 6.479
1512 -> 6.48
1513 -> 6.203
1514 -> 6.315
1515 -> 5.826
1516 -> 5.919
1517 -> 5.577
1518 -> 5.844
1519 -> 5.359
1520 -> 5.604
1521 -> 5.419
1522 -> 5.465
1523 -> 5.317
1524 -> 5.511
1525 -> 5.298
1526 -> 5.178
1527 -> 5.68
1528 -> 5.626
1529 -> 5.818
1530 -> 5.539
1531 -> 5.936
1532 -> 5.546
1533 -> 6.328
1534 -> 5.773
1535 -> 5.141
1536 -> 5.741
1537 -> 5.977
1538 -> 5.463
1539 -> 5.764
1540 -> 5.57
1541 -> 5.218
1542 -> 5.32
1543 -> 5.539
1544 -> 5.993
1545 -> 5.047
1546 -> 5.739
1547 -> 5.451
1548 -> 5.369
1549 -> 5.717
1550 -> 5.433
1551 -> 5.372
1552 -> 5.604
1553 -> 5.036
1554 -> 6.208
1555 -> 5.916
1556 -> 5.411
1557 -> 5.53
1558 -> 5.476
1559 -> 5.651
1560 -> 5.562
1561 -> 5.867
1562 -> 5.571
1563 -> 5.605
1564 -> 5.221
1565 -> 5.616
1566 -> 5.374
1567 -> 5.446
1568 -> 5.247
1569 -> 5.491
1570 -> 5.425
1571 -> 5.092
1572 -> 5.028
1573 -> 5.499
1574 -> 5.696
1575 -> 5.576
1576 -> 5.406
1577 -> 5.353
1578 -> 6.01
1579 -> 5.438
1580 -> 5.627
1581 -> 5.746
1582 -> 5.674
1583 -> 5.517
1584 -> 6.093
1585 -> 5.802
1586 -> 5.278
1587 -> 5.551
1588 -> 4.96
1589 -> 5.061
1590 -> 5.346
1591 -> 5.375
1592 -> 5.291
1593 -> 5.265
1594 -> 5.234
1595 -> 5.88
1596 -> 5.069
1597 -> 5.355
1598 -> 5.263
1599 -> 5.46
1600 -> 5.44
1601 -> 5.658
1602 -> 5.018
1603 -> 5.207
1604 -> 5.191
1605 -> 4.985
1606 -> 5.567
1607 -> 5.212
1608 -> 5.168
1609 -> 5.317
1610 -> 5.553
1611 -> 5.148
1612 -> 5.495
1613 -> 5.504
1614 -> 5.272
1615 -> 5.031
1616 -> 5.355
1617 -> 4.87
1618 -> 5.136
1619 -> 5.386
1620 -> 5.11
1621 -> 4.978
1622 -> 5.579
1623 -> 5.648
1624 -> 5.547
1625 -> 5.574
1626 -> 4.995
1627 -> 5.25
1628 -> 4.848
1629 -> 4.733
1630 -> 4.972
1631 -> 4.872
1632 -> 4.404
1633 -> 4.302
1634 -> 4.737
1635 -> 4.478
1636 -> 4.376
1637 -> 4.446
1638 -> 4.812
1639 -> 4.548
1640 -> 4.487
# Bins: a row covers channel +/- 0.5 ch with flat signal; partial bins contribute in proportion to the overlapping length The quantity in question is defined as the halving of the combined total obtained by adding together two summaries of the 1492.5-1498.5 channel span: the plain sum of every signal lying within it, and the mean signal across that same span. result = 21.7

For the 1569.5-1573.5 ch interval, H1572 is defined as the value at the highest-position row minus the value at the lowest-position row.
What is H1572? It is 0.1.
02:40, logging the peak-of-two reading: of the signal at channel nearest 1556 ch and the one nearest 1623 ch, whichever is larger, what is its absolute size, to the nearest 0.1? 5.6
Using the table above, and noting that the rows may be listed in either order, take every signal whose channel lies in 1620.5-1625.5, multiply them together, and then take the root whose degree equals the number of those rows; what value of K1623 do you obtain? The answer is 5.46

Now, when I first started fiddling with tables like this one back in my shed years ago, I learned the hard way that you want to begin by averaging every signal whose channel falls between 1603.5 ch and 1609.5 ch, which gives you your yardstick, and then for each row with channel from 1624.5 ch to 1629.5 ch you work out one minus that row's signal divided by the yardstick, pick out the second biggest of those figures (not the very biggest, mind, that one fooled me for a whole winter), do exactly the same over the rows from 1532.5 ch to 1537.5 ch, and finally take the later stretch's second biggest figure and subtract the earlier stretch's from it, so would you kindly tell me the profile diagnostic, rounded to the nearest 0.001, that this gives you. 0.170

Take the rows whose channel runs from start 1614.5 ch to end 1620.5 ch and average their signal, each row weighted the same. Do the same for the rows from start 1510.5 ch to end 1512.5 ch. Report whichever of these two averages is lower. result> 5.15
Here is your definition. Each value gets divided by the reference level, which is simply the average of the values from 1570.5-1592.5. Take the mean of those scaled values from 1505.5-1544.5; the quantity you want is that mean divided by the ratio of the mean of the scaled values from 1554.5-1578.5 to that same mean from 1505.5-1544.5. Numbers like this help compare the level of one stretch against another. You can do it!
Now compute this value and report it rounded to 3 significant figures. 1.11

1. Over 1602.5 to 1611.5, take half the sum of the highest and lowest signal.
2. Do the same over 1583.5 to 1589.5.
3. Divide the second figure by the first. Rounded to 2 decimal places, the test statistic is 1.05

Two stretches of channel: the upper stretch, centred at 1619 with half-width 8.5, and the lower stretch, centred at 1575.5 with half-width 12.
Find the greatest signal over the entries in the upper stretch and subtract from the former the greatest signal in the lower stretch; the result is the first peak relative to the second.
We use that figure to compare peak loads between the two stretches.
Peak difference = -0.4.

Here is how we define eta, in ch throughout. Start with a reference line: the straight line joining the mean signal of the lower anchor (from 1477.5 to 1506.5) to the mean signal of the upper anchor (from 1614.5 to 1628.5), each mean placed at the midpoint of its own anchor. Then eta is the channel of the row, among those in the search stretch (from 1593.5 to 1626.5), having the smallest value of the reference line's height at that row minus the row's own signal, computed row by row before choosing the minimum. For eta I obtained 1595 ch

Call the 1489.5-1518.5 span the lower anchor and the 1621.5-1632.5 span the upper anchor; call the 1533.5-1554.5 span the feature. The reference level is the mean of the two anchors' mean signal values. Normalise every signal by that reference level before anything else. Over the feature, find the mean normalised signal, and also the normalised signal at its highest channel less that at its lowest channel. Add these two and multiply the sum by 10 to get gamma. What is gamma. 10.5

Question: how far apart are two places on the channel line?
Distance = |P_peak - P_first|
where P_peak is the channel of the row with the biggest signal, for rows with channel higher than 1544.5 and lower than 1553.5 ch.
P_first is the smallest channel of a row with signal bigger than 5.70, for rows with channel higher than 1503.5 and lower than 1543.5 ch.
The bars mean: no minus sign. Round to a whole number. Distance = 42 ch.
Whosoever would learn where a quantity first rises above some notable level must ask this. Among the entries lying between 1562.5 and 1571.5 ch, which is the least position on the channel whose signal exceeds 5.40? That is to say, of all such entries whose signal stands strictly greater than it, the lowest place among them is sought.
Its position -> 1563 ch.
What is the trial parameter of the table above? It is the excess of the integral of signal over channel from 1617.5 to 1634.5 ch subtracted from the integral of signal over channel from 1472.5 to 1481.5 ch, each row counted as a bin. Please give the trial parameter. -30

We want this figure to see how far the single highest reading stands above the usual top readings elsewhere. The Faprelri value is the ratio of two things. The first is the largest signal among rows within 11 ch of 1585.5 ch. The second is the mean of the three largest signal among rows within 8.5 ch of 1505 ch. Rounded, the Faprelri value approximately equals 0.92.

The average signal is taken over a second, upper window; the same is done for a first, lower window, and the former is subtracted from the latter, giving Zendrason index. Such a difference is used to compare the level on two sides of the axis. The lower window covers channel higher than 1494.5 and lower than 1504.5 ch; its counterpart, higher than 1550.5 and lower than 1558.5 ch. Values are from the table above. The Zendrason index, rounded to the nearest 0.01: 0.61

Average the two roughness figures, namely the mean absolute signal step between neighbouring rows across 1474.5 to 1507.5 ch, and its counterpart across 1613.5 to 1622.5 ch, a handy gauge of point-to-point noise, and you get 0.34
